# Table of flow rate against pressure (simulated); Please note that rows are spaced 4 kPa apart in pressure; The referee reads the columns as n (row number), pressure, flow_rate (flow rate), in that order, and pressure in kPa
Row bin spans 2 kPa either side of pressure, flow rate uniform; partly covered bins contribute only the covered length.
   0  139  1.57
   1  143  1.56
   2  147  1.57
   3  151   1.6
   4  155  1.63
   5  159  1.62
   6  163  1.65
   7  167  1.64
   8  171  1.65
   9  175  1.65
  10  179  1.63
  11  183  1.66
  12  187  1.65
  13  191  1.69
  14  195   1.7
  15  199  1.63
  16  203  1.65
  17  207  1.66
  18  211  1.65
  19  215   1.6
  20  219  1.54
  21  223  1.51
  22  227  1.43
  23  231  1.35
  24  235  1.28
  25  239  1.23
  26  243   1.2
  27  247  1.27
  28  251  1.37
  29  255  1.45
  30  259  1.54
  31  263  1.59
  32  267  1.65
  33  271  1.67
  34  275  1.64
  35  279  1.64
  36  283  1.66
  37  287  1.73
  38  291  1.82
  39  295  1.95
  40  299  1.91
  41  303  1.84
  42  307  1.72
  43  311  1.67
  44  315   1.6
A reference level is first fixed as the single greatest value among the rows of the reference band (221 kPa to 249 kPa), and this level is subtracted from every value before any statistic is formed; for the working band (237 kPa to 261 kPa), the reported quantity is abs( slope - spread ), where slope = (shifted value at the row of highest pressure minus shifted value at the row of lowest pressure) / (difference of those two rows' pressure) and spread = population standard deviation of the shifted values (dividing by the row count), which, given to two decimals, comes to 0.11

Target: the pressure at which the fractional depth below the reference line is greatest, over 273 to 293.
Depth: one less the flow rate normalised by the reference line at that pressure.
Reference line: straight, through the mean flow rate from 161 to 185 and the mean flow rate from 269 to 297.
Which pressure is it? 279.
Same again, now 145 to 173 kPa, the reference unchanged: 147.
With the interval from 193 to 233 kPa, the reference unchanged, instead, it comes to 231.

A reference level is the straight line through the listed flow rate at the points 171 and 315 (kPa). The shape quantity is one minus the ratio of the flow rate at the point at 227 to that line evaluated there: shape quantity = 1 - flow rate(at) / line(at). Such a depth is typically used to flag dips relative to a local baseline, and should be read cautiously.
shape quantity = 0.123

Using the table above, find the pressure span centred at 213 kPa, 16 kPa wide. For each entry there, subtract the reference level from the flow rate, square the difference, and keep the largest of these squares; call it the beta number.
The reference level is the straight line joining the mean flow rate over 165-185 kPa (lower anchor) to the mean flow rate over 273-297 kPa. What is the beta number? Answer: 0.021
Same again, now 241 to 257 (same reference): 0.254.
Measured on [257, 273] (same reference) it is 0.032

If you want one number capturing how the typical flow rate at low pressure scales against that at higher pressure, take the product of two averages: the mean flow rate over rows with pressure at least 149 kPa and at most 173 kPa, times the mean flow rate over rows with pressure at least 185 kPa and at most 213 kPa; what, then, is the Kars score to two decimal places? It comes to 2.71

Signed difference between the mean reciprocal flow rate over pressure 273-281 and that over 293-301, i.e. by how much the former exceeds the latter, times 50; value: 5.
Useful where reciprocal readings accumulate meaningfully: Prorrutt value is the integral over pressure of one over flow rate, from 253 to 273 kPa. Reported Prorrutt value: 12.7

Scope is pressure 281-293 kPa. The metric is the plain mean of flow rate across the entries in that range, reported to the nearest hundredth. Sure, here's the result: 1.74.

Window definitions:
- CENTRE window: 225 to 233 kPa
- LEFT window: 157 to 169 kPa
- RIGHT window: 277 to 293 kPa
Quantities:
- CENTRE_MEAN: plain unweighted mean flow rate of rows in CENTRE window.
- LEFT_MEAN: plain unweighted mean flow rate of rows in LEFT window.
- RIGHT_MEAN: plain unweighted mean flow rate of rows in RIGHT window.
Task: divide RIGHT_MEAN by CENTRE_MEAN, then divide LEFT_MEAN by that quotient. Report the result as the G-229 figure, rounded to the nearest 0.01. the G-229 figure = 1.33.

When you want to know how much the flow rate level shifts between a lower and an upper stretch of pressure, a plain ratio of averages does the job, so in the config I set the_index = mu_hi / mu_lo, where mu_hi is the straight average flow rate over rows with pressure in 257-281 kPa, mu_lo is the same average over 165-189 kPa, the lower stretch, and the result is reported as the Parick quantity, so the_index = 0.98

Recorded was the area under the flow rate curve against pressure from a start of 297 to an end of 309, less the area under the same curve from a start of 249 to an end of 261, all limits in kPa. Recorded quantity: 4.4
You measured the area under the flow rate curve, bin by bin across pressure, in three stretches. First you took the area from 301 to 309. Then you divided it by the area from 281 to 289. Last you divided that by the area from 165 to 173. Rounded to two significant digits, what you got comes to 0.080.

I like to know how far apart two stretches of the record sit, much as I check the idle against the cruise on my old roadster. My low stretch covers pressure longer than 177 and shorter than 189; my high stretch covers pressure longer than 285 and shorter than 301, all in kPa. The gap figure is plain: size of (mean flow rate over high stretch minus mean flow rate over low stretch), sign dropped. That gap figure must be 0.21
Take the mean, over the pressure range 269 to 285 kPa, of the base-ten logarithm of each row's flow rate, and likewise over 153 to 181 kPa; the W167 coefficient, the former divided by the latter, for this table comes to 1.0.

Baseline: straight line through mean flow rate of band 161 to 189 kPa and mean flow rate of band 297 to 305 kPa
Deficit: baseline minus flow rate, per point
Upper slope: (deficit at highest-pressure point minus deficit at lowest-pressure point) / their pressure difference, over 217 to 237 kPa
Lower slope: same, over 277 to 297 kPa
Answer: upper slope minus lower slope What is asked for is 0.036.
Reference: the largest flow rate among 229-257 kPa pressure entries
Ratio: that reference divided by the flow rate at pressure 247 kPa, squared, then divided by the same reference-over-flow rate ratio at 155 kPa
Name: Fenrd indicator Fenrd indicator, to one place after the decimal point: 1.5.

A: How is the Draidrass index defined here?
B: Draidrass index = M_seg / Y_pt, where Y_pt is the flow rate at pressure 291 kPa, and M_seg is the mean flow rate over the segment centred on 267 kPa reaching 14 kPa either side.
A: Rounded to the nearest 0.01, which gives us 0.88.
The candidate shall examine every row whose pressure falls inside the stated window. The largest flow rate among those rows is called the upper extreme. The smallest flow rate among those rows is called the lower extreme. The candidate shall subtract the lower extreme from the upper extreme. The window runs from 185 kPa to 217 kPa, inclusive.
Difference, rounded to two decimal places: 0.10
